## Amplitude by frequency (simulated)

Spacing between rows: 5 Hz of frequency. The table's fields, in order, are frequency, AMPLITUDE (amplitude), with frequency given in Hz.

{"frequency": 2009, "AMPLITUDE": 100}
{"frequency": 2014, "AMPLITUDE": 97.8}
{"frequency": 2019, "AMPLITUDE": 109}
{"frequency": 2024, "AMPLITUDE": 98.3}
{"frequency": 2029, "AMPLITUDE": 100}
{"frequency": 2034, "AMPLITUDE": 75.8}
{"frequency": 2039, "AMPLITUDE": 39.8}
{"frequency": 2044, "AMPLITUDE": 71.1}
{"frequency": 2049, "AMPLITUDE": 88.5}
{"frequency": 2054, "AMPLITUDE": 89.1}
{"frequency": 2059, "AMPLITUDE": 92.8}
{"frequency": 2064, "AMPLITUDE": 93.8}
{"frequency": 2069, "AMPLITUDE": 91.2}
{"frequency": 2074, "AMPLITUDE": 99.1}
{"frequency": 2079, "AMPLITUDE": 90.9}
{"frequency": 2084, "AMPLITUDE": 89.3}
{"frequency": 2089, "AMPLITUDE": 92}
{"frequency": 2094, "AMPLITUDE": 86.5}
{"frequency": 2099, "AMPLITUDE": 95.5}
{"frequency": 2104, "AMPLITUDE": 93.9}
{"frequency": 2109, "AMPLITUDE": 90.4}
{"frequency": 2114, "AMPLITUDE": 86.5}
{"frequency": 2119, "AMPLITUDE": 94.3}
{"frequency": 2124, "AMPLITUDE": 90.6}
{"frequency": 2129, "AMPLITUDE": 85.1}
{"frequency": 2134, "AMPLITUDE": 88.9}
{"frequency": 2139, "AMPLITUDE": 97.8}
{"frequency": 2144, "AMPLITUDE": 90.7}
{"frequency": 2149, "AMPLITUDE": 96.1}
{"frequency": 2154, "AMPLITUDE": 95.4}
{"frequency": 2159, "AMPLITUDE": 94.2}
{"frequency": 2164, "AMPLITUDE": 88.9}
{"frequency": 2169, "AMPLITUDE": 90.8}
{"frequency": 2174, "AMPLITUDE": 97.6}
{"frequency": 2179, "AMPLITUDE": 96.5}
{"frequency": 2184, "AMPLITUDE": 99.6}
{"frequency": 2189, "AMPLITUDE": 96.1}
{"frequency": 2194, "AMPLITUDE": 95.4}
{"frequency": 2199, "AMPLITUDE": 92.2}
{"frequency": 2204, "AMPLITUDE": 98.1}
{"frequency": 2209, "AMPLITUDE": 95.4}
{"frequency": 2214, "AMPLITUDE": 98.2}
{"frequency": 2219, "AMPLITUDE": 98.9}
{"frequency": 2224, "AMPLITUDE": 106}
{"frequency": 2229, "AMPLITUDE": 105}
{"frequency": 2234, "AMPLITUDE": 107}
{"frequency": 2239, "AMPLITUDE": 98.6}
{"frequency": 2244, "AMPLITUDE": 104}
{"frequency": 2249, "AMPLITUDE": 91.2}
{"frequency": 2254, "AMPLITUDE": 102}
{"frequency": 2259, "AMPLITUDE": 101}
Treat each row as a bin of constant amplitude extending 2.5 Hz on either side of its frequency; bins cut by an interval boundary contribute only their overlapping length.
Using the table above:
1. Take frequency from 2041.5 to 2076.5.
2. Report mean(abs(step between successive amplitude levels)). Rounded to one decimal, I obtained 5.5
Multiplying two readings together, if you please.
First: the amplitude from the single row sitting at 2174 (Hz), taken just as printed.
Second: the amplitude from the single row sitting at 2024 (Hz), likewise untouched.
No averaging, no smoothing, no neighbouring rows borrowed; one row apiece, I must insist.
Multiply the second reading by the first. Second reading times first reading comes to 9594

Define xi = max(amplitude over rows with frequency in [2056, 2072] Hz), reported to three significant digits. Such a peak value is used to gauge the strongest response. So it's 93.8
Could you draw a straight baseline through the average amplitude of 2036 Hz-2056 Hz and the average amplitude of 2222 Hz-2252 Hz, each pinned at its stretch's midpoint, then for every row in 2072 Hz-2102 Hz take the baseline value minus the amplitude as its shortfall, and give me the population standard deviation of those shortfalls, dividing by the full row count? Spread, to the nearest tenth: 4.7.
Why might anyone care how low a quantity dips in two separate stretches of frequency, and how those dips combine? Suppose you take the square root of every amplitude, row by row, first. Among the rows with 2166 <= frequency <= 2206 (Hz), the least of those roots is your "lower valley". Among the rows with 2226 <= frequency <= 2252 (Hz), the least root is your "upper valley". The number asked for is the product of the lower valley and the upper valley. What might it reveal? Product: 91.0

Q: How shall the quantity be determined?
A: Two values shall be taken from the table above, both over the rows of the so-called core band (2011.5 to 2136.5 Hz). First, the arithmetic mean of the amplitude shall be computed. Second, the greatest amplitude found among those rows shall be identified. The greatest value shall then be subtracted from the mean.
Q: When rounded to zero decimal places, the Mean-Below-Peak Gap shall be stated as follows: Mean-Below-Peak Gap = -20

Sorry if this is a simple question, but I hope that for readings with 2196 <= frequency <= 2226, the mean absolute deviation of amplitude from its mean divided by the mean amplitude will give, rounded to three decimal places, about 0.030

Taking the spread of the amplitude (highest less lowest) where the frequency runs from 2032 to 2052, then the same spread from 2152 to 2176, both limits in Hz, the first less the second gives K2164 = 40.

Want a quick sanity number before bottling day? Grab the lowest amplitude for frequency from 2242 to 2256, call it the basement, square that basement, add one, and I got 8318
